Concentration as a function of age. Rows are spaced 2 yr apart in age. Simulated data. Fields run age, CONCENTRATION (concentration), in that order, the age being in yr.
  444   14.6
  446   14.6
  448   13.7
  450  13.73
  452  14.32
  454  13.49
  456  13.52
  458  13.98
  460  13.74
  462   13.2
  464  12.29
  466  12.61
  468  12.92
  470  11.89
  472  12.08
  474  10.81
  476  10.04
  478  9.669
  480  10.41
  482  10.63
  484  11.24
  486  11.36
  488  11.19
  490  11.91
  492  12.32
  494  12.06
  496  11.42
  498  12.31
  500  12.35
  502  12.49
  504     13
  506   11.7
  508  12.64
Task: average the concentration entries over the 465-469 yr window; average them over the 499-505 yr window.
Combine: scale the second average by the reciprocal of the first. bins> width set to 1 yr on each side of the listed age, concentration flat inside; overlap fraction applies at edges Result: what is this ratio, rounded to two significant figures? 0.99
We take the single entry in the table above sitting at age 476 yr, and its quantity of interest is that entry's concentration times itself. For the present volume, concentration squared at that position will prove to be 101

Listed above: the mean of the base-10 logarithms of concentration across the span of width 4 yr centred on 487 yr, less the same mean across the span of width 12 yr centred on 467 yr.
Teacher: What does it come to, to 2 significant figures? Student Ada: -0.044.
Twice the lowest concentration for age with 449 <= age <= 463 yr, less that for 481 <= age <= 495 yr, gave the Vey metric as 16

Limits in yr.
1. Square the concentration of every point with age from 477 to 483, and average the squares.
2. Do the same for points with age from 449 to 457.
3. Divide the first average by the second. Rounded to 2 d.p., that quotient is 0.55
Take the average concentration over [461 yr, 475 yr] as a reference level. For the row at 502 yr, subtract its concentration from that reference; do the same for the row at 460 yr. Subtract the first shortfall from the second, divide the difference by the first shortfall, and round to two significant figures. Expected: 5.4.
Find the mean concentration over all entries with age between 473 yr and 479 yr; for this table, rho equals 10.2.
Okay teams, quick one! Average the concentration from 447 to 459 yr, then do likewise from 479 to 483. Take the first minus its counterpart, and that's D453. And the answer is 3.3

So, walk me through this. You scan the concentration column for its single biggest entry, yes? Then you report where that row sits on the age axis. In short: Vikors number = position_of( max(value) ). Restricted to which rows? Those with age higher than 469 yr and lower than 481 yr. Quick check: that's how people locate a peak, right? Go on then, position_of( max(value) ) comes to 472 yr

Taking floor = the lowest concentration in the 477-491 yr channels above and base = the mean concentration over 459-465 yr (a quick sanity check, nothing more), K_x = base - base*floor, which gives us -113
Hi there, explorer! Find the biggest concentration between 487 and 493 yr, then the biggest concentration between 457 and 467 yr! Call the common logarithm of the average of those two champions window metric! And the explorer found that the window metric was 1.12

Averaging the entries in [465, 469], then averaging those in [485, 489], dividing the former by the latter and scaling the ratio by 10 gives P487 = 11.3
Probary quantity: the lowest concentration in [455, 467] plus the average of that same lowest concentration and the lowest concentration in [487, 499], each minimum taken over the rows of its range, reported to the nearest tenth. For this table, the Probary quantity 24.0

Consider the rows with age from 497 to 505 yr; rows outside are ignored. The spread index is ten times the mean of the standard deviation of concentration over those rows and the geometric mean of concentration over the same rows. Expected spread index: 64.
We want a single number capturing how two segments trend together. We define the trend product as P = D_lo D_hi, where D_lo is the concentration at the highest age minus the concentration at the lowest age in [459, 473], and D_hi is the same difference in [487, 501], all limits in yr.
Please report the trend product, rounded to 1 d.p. -1.9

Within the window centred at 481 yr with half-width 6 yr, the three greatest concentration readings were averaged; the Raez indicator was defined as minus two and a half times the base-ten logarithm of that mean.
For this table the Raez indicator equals -2.61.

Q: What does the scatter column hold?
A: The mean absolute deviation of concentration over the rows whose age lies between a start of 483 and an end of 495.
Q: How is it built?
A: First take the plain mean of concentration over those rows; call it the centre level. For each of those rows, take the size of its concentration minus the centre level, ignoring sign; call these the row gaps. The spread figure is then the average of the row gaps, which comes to 0.42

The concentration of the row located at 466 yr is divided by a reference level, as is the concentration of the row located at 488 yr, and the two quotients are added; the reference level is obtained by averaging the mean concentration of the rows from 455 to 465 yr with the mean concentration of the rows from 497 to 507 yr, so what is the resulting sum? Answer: 1.85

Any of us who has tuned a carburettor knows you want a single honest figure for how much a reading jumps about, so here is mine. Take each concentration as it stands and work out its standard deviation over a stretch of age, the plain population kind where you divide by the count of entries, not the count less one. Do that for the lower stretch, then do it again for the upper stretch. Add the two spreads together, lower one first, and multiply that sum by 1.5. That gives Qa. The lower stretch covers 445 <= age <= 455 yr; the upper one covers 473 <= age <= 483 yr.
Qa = 1.25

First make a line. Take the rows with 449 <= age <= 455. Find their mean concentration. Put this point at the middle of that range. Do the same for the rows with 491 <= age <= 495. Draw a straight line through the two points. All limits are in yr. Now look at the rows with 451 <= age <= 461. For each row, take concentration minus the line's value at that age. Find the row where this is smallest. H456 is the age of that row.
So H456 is 454 yr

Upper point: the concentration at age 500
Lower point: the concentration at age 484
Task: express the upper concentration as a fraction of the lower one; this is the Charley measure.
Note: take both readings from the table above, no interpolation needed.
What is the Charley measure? 1.1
